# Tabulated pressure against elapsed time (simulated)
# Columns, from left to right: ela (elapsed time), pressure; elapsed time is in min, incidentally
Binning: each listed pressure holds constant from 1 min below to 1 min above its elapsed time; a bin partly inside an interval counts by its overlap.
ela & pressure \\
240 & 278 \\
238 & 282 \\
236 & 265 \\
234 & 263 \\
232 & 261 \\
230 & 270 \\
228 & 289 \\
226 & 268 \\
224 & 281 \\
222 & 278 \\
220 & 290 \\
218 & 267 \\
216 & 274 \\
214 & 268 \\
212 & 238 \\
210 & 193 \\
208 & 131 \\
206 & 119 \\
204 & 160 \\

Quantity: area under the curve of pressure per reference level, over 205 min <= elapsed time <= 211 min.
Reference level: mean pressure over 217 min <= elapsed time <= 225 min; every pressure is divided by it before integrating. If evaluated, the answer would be 3.18 min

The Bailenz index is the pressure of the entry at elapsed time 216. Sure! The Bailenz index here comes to 274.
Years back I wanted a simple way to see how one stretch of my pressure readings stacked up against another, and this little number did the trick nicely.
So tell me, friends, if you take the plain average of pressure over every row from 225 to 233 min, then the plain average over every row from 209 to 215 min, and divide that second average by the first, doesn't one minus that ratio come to 0.14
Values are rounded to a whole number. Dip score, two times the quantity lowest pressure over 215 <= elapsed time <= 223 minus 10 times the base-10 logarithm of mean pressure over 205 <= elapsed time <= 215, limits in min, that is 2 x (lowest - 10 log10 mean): 488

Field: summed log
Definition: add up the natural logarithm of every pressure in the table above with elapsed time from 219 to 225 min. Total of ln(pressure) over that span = 16.9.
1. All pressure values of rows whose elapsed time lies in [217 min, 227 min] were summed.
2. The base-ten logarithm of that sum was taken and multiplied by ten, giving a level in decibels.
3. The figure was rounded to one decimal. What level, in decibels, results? 31.4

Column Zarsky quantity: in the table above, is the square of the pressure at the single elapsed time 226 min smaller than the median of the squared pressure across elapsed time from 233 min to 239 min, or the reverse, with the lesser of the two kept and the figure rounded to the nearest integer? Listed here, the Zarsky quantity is 70225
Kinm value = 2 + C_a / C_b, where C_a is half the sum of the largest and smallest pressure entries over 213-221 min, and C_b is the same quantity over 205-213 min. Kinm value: 3.56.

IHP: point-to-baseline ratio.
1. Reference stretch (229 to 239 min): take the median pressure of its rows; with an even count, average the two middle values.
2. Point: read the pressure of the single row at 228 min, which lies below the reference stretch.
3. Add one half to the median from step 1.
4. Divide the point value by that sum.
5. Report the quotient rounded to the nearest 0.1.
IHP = 1.1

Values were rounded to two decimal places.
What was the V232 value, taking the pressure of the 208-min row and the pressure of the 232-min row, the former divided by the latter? 0.50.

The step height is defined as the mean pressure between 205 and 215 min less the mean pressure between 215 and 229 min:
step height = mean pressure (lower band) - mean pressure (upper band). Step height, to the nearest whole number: -88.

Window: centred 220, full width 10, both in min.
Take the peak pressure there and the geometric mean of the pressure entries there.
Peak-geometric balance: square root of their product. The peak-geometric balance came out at 283.9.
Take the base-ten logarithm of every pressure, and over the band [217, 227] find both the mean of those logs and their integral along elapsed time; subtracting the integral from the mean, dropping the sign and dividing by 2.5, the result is 9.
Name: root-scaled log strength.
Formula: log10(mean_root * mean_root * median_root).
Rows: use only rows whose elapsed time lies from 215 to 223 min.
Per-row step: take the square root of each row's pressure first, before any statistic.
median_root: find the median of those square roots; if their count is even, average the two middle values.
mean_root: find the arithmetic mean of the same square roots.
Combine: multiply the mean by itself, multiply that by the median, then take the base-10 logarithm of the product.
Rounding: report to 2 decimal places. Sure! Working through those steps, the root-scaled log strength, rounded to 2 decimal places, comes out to 3.66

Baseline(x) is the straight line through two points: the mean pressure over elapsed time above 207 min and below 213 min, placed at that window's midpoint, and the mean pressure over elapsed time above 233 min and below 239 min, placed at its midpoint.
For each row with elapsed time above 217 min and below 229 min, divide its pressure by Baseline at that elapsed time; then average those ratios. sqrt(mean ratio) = 1.11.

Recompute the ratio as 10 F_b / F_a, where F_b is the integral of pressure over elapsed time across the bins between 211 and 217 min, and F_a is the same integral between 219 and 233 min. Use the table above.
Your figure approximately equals 4.0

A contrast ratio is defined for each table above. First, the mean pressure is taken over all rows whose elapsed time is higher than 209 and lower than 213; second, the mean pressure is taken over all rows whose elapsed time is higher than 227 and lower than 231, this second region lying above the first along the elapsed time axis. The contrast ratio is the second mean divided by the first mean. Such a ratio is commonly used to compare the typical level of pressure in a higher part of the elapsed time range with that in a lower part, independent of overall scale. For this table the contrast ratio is 1.30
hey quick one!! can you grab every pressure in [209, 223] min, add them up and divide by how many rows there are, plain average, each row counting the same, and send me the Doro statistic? 258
